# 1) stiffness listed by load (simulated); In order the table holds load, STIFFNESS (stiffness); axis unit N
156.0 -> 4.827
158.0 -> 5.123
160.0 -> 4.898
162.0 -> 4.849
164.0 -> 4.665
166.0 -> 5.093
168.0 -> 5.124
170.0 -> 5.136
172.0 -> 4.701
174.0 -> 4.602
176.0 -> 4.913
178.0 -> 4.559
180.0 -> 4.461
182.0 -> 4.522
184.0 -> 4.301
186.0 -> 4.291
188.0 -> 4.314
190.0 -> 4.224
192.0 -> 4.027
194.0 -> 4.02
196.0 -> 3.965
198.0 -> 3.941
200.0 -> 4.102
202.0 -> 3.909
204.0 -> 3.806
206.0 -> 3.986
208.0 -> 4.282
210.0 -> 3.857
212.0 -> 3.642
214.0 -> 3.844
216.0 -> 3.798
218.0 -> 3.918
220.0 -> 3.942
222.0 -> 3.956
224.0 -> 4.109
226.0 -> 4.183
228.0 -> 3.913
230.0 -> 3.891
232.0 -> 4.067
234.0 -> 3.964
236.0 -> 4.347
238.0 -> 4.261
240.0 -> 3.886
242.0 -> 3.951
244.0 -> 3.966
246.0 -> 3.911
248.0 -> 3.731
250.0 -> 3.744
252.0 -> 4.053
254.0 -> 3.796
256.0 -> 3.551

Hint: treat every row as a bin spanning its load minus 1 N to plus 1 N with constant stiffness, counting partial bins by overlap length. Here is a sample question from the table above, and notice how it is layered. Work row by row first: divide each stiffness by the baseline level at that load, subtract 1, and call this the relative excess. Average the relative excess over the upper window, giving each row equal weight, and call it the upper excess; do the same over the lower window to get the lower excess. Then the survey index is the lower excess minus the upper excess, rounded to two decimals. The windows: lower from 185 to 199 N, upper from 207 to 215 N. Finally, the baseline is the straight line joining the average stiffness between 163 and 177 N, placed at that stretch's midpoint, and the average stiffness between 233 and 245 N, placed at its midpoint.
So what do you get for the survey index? 0.00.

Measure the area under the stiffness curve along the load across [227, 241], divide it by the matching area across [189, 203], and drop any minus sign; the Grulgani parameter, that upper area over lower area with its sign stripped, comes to 1.01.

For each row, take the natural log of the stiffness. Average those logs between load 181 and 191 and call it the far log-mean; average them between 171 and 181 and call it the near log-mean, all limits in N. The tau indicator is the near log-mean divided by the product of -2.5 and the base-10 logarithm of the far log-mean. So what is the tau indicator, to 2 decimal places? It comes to -3.70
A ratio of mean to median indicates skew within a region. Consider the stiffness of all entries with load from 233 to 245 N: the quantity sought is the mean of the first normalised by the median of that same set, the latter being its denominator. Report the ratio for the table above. 1.02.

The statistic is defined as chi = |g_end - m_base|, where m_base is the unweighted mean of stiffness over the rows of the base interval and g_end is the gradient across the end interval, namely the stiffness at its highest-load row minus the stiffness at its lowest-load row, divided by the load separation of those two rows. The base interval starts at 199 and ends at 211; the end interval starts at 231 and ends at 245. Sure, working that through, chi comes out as 4.00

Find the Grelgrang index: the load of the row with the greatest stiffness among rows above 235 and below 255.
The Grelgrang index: 236.0 N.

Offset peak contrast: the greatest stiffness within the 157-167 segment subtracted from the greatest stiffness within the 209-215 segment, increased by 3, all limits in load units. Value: 1.7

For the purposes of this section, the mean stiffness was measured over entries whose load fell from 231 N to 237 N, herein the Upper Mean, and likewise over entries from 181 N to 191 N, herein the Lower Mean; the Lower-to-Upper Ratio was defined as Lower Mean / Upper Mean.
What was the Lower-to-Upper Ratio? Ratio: 1.05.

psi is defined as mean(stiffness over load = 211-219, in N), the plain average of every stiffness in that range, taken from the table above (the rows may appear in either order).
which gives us 3.8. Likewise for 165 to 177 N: 4.9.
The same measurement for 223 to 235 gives 4.0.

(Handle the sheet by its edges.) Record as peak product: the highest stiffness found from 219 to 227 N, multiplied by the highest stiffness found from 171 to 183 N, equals 20.6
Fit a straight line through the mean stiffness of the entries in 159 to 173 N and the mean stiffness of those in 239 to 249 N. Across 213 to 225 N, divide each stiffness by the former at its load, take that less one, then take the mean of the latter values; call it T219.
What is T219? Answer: -0.069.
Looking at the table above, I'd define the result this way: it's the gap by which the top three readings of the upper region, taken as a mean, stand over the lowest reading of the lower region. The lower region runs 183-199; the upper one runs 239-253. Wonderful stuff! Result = 0.0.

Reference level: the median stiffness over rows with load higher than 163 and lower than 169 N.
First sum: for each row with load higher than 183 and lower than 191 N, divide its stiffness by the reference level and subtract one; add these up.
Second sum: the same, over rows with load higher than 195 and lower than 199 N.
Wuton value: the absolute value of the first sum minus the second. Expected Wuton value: 0.2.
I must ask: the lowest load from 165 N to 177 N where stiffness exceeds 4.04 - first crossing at 166.0 N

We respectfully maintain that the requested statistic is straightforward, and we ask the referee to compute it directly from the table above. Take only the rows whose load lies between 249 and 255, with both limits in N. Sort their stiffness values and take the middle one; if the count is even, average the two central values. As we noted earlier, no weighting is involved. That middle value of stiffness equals 3.80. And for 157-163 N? 4.90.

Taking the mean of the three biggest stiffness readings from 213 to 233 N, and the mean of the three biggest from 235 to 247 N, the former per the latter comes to 0.98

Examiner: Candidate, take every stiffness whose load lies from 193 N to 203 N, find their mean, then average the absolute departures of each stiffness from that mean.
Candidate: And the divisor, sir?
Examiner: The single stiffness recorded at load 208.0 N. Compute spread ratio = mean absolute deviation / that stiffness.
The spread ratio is 0.014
